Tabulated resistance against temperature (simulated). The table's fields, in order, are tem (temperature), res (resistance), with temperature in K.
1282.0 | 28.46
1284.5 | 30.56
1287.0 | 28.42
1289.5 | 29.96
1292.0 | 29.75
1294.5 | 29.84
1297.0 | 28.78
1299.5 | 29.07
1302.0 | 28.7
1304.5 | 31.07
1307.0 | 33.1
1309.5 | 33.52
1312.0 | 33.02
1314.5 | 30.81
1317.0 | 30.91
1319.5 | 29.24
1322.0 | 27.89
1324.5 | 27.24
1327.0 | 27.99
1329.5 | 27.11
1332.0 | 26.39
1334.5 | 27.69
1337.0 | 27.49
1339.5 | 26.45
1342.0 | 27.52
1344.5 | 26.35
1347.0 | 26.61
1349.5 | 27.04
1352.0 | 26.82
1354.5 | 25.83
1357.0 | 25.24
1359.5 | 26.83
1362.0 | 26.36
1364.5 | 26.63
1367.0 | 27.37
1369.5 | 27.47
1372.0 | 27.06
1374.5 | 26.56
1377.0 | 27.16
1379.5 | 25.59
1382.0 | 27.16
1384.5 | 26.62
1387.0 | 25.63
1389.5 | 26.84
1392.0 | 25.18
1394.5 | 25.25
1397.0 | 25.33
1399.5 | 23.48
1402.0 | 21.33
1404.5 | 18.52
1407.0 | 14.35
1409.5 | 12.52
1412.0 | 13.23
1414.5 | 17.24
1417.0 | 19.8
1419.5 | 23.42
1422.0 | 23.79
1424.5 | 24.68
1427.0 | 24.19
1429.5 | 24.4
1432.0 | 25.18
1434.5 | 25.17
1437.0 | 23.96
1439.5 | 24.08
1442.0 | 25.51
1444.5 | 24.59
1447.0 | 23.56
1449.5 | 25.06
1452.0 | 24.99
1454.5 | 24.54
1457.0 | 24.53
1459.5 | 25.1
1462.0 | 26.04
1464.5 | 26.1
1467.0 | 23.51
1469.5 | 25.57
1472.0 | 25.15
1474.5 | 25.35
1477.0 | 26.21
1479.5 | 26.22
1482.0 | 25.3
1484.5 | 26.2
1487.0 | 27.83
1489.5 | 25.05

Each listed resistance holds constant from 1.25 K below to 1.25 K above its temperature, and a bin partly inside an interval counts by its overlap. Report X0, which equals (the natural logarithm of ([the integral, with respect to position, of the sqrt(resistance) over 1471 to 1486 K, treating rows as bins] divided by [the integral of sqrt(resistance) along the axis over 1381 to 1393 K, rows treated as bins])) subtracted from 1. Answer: 0.8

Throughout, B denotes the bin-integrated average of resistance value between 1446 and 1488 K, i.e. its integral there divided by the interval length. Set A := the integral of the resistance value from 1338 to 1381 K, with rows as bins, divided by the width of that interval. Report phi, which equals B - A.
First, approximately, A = 27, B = 25.4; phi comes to -1.3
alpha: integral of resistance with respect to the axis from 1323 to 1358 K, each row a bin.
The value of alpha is 940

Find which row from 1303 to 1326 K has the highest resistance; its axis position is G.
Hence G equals 1309.5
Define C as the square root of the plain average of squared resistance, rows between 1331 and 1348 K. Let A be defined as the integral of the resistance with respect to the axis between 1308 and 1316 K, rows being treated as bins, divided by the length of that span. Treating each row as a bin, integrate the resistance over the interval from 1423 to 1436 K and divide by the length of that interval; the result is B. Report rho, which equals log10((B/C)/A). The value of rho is -1.55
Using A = 32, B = 24.7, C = 26.9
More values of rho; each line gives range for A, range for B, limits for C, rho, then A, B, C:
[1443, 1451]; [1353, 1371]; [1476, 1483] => -1.38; 24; 26.5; 25.9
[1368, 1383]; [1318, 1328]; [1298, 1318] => -1.47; 27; 28.2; 31.3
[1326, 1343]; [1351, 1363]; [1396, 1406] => -1.37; 27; 26.2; 22.3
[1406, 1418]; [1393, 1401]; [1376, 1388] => -1.22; 15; 24.6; 26.4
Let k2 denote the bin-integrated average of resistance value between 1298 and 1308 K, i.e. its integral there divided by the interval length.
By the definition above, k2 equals 30.4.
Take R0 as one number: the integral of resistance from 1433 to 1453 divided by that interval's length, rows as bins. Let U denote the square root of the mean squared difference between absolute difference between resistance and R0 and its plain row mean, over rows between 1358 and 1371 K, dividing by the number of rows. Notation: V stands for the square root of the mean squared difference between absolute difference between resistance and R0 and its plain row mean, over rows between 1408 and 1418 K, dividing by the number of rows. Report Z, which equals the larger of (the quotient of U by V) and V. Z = 2.97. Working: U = 0.43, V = 3.0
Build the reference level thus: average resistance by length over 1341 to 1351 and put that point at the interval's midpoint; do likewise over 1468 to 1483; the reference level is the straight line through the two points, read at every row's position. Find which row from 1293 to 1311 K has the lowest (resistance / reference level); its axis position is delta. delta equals 1302.0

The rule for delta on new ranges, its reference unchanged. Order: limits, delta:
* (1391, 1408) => 1407.0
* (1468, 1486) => 1472.0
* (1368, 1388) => 1379.5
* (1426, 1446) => 1437.0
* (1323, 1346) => 1332.0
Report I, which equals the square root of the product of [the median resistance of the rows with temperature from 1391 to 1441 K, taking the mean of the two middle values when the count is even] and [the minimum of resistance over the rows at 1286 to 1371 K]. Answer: 24.5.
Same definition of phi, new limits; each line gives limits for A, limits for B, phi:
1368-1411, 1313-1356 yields 3.8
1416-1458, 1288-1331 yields 5.6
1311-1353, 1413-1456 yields -4.3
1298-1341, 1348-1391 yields -2.7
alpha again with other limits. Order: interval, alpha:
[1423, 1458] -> 861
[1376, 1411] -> 809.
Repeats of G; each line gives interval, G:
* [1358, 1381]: 1369.5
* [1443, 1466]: 1464.5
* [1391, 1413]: 1397.0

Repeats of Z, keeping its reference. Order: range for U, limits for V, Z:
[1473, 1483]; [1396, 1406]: 2.13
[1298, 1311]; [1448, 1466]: 3.65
